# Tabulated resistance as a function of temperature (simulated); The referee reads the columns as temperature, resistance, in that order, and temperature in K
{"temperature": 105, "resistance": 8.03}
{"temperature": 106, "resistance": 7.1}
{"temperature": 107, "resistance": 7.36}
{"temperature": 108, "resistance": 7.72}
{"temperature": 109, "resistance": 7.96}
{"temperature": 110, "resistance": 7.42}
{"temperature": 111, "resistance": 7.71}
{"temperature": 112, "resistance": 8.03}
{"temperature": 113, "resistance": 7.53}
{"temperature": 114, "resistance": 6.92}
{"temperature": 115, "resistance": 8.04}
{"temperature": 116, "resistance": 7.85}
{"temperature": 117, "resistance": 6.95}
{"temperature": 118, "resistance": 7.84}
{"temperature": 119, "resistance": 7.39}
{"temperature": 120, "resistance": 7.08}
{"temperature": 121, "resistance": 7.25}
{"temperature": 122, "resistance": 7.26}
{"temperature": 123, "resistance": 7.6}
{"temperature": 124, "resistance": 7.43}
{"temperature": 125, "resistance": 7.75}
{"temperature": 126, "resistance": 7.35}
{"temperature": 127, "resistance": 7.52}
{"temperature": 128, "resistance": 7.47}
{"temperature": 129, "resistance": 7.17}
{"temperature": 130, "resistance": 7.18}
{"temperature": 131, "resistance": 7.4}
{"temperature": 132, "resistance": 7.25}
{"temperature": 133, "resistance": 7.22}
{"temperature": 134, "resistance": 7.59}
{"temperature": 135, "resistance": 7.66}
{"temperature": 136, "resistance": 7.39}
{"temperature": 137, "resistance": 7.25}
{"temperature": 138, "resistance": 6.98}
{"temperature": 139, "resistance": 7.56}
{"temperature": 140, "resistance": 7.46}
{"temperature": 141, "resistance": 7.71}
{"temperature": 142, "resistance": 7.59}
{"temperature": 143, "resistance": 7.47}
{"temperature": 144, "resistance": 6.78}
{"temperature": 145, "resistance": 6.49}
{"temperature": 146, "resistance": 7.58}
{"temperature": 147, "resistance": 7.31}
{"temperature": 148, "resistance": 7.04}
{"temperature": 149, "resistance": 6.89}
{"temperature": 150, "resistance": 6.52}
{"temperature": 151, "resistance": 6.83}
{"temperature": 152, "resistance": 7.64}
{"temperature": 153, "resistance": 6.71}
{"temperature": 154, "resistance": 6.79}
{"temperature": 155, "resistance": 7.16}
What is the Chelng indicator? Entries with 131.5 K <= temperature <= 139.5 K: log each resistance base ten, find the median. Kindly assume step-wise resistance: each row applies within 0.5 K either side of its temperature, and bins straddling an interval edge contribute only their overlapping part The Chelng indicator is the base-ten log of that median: -0.063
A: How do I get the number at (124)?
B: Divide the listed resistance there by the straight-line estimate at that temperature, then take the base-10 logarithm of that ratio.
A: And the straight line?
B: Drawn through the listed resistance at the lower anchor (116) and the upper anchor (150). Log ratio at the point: -0.006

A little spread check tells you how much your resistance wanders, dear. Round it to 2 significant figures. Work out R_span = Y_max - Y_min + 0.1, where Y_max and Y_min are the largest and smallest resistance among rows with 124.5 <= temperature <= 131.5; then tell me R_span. 0.68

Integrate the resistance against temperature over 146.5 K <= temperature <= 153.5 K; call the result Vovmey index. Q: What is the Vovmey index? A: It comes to 48.9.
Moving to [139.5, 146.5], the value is 51.1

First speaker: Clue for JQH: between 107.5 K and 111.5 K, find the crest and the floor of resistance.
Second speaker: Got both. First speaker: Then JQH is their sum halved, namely 7.69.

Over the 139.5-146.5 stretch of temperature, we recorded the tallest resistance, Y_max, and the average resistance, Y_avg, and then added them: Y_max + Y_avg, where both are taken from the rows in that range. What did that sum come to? 15.0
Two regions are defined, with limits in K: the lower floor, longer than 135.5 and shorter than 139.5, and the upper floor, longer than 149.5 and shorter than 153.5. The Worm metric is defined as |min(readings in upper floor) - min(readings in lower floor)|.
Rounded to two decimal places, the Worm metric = 0.46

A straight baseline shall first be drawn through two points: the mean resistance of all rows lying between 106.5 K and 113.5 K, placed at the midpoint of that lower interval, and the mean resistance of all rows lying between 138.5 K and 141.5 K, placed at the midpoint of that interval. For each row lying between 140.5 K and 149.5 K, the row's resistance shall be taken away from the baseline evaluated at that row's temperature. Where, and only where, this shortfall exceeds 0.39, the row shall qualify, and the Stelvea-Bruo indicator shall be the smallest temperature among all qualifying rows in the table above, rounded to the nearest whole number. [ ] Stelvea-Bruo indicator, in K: 144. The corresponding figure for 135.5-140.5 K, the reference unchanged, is 138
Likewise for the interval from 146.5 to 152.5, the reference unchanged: 148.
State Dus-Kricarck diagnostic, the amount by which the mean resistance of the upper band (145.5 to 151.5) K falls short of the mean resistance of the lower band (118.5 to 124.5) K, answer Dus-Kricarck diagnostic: 0.307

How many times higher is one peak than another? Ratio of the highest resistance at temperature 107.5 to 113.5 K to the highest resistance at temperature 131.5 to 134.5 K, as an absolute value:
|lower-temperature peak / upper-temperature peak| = 1.06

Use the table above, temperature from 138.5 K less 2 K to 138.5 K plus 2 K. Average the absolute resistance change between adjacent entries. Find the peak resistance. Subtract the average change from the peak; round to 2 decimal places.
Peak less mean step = 7.24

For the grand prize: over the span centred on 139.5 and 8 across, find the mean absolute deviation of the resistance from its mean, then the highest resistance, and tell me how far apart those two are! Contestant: 7.55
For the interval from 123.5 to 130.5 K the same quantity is 7.60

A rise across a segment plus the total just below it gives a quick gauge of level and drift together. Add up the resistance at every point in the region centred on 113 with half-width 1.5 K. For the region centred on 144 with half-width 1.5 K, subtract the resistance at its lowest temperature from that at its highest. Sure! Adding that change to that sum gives 21.5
